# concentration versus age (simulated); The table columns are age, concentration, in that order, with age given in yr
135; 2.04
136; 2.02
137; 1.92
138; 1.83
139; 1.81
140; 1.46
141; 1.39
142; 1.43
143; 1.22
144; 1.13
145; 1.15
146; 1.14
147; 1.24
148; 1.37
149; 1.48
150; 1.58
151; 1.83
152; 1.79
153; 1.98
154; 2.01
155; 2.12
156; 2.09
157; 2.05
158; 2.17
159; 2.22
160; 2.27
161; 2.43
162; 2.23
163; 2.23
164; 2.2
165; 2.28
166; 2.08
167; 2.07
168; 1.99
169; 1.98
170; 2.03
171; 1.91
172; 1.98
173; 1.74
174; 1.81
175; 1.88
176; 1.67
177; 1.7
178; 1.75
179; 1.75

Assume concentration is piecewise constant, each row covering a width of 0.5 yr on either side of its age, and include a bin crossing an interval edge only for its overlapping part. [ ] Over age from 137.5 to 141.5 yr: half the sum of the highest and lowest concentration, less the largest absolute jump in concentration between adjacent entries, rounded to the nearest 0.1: 1.3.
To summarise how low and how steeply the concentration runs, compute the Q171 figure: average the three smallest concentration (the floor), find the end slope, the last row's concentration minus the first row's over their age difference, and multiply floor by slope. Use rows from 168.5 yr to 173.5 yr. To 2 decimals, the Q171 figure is -0.11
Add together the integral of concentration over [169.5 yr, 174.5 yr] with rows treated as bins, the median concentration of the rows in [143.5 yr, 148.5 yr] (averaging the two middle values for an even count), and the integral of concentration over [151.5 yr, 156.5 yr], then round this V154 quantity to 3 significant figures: 20.6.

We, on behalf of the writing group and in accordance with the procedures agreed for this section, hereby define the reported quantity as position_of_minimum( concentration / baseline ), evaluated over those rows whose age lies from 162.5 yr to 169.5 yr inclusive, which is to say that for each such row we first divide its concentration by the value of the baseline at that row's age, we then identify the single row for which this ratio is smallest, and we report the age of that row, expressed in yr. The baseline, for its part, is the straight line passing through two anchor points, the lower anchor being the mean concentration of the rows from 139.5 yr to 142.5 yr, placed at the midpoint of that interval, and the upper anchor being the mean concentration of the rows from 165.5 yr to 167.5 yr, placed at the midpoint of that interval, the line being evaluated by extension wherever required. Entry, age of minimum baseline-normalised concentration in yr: 169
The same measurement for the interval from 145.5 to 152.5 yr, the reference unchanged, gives 146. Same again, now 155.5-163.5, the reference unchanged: 157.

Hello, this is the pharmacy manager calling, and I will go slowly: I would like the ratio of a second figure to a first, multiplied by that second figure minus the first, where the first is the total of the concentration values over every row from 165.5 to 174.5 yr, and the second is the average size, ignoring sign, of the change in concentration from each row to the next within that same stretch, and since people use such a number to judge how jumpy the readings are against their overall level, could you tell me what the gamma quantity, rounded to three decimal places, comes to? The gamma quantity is -0.081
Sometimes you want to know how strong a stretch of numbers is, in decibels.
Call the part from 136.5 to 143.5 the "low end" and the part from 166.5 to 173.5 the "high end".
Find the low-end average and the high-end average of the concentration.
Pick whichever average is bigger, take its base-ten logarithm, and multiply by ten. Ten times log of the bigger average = 2.9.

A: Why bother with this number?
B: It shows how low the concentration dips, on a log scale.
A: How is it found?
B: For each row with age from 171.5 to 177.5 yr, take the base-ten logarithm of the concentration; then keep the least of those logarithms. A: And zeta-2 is 0.22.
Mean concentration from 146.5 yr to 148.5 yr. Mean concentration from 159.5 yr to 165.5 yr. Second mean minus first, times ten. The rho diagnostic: 10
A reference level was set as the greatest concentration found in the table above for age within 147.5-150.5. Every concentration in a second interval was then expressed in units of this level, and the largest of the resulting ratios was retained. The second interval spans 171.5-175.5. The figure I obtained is 1.25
